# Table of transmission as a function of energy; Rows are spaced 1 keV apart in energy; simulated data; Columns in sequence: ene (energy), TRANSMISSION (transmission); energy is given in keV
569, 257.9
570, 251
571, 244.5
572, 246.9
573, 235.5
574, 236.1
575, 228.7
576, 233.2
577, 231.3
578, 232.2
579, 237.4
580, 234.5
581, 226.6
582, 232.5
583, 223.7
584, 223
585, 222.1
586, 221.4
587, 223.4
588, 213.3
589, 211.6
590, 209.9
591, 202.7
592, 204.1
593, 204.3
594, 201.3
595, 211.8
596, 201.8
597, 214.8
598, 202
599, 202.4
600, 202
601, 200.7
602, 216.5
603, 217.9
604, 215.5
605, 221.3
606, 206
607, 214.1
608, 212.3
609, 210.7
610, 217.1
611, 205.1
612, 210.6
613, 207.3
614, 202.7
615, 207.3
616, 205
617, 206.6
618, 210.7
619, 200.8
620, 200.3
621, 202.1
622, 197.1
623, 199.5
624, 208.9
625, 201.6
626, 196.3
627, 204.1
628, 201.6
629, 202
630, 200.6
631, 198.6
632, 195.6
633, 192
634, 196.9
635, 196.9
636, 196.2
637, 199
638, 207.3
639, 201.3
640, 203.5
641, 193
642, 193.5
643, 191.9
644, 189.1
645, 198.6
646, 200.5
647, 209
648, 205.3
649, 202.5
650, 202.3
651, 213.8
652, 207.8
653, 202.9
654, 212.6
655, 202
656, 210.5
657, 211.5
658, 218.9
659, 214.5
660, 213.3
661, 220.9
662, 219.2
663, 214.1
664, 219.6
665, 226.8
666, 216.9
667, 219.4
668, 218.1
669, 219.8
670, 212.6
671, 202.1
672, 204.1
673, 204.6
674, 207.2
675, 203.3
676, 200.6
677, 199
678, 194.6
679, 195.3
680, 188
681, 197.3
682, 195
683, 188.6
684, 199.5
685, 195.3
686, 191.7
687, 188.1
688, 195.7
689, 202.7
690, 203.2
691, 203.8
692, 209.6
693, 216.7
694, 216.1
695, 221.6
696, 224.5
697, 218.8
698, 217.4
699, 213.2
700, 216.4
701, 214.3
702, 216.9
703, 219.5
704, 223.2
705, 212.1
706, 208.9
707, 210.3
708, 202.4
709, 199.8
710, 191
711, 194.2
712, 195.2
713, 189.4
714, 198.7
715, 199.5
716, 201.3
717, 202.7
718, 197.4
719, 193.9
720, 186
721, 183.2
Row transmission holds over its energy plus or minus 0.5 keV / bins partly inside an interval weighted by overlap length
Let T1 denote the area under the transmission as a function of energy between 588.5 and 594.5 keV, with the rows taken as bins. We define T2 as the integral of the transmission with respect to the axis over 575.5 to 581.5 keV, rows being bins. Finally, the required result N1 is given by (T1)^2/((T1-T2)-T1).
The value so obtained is -1091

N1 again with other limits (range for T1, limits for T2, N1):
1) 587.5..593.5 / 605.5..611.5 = -1227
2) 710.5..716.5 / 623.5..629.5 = -1143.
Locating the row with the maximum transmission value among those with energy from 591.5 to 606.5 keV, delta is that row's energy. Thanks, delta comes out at 605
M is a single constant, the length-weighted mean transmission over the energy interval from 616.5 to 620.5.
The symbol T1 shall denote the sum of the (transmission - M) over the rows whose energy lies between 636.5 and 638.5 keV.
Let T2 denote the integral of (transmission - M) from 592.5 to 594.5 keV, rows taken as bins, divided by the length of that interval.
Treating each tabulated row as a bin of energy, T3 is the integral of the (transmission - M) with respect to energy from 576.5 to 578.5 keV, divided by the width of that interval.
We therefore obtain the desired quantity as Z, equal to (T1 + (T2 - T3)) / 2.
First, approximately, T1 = -3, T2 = -2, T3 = 27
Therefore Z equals -16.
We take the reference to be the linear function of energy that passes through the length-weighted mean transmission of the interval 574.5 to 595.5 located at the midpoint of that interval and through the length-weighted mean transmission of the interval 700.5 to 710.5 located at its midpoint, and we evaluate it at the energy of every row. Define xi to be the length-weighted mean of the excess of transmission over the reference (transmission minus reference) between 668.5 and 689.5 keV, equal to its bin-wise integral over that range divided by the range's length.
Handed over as -13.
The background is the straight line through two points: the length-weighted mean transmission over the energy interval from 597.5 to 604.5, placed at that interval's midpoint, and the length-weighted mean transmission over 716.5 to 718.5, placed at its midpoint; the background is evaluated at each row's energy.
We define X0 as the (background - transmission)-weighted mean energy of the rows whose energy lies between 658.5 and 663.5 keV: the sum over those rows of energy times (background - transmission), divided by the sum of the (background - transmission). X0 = 661.1 keV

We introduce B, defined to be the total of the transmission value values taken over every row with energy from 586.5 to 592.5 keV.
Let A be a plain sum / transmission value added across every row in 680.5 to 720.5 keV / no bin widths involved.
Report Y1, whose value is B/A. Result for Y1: 0.15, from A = 8172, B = 1265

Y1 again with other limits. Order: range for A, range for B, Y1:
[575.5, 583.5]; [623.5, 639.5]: 1.73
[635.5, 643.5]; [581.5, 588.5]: 0.98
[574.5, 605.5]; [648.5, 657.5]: 0.28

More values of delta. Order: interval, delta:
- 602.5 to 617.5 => 605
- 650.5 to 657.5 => 651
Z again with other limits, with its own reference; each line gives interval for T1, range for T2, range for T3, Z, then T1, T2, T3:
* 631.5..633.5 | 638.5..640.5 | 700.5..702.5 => -17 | -22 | -2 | 11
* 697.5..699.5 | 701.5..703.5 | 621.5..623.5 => 21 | 21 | 14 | -6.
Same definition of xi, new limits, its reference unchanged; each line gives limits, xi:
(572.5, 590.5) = 6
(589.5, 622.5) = -11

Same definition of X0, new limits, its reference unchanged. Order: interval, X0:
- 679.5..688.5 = 683.9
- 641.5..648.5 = 643.3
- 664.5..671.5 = 667.1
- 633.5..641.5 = 637.2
